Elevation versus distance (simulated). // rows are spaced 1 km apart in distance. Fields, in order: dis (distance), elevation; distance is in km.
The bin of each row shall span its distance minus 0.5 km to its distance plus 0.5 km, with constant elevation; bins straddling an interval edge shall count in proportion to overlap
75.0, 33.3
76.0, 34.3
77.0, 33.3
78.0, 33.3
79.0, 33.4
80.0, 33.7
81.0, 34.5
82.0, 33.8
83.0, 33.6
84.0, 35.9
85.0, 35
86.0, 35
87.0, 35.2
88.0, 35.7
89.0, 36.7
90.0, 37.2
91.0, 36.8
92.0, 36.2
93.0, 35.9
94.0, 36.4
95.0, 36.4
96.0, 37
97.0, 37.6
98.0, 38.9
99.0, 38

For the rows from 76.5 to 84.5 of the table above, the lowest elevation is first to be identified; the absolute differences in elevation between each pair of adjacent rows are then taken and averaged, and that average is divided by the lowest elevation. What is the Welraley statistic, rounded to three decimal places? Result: 0.019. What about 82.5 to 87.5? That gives 0.025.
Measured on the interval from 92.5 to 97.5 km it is 0.012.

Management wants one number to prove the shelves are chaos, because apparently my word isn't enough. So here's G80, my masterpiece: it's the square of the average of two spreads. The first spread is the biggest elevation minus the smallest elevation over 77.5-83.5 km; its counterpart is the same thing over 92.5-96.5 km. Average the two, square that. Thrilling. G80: 1.3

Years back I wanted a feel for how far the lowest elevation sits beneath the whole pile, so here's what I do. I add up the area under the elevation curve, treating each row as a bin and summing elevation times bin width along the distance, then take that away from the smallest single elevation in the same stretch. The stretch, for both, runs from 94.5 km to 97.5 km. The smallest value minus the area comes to -75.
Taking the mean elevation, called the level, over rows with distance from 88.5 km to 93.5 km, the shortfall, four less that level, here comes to -32.6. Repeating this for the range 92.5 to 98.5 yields -33.0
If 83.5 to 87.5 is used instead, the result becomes -31.3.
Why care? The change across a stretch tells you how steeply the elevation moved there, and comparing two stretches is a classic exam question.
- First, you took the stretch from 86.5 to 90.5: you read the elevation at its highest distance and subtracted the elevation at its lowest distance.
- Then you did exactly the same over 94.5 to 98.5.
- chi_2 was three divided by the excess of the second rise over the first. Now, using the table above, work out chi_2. 6.0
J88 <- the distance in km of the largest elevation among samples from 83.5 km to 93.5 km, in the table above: 90.0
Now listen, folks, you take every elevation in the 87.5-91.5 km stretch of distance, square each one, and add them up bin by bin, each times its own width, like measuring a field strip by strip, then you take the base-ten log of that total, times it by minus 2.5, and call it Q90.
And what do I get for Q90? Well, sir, -9.32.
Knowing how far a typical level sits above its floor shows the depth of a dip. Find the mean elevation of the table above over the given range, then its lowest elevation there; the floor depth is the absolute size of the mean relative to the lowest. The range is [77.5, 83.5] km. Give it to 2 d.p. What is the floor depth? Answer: 0.42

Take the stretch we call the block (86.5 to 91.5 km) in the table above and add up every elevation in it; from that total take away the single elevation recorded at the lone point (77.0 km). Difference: 148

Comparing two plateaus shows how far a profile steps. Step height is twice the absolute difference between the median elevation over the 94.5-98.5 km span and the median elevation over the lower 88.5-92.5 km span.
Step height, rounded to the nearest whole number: 1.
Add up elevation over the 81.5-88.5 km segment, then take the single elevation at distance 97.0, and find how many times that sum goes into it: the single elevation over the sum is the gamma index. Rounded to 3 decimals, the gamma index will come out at 0.154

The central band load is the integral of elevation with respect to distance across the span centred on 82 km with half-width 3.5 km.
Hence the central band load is 240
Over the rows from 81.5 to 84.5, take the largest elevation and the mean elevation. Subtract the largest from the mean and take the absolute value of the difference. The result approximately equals 1.5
